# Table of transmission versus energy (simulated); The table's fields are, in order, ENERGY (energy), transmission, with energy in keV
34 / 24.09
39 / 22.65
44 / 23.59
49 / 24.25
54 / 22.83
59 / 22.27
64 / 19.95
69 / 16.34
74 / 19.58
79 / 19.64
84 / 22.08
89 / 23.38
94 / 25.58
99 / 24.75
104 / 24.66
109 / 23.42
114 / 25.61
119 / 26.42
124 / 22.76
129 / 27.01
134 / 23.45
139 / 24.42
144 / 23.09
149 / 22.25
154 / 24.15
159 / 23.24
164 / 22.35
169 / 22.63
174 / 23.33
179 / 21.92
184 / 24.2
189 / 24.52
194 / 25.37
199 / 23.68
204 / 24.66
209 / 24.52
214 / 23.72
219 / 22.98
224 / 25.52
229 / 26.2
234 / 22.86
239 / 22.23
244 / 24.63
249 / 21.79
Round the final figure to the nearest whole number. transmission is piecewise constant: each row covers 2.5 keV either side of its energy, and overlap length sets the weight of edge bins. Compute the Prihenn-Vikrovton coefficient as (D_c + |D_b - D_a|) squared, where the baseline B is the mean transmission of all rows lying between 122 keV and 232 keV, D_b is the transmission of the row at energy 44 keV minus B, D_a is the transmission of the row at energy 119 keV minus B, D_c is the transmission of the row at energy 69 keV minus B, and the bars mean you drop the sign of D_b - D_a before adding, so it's 22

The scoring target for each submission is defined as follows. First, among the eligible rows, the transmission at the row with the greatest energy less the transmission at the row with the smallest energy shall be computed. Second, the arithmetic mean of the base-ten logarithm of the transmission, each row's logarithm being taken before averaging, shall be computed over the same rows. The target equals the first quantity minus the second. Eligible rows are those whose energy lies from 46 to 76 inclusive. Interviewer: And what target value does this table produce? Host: -6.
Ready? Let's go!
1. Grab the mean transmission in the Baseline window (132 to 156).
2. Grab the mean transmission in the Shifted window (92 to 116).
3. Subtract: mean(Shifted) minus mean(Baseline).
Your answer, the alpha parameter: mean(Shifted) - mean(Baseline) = 1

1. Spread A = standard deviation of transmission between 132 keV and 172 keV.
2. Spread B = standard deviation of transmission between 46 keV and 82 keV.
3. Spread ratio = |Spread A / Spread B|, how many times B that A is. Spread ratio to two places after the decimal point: 0.30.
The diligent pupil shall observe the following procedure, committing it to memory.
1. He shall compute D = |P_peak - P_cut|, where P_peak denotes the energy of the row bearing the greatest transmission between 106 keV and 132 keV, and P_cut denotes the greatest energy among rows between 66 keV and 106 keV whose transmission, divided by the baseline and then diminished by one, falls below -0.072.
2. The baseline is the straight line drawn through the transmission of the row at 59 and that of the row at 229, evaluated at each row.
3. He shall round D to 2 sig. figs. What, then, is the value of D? 50 keV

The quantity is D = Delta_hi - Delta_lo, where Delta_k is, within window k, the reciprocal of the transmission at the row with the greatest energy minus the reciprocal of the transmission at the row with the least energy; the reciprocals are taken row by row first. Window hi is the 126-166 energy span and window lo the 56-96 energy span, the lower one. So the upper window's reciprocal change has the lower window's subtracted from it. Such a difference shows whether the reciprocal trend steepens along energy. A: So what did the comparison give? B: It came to 0.014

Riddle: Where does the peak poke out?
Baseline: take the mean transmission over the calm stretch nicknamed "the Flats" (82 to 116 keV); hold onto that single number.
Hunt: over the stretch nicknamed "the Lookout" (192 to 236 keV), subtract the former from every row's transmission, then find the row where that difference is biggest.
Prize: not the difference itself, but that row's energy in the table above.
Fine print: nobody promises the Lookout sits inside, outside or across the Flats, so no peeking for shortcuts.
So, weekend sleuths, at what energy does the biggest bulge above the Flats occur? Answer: 229 keV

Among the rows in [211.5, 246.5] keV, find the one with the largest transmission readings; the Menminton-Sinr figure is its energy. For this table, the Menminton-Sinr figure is 229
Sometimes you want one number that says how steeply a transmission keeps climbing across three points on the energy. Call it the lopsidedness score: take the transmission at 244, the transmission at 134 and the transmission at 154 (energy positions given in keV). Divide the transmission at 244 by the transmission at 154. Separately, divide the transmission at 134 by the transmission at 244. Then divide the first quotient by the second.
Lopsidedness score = 1.07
